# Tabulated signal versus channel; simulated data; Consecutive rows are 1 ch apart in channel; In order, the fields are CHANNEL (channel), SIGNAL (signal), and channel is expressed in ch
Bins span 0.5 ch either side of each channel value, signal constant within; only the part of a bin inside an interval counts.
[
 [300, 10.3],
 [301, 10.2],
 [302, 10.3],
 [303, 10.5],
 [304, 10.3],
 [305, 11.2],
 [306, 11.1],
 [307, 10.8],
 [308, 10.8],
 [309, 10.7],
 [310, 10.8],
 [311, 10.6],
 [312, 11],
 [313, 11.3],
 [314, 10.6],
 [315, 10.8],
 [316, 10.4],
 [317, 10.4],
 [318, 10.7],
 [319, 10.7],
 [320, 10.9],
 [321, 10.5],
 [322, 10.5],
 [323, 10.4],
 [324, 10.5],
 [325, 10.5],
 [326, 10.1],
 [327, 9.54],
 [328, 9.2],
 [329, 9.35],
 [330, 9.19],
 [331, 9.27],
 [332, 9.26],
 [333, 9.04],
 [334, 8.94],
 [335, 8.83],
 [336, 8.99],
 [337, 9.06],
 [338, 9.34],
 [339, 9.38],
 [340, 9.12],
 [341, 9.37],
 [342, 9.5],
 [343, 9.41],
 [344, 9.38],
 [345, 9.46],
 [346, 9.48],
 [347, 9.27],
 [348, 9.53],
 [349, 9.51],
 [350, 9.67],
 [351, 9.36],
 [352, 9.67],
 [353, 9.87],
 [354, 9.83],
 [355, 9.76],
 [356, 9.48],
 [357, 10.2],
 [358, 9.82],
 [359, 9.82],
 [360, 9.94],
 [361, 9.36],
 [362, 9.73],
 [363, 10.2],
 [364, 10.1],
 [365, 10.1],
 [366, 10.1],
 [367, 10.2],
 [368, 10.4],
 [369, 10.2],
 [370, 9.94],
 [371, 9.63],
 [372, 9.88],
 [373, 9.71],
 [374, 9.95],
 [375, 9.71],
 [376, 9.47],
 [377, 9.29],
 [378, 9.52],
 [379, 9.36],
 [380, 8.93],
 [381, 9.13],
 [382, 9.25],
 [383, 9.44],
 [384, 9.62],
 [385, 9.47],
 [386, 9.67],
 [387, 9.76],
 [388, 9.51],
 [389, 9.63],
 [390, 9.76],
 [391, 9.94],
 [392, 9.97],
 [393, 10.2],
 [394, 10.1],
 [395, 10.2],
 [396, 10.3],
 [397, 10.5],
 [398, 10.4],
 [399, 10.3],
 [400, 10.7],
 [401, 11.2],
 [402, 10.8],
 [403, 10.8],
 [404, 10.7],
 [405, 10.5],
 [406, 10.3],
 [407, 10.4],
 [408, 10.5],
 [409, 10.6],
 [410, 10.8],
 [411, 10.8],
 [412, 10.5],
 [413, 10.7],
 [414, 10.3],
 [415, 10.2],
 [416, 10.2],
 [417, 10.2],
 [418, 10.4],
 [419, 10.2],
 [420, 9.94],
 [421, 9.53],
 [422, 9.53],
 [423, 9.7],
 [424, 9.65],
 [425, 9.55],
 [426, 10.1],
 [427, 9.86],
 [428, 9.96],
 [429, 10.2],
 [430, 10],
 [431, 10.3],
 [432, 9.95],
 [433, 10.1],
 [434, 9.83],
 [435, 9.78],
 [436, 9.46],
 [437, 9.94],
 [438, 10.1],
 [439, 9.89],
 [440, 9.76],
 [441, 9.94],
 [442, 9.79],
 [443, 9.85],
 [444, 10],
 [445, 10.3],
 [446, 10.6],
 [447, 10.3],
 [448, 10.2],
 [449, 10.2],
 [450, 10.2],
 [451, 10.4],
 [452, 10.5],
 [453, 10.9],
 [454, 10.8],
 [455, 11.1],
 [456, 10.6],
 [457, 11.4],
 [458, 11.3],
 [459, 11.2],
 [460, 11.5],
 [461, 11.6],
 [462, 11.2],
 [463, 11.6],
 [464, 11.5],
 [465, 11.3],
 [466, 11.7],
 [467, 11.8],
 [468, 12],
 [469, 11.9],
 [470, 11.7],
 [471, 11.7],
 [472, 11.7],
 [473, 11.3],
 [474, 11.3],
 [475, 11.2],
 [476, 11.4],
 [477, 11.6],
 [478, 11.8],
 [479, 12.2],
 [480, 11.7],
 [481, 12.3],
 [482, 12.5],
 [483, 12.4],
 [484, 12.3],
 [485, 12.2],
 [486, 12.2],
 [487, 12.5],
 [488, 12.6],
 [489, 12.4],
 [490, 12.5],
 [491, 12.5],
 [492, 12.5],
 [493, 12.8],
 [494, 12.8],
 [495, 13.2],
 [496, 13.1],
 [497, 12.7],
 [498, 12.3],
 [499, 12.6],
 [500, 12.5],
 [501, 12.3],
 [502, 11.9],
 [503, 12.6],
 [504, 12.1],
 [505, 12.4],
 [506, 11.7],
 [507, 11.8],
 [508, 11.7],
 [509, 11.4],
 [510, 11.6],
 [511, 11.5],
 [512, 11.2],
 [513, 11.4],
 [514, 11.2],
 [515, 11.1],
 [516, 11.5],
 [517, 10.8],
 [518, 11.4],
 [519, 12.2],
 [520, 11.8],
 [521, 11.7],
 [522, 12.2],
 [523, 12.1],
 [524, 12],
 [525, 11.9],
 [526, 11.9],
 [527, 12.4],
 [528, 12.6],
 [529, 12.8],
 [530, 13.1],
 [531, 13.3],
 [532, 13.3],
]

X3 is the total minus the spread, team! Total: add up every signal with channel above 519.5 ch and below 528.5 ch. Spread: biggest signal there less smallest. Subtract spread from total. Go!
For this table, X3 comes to 108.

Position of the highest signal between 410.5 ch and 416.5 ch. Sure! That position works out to 411 ch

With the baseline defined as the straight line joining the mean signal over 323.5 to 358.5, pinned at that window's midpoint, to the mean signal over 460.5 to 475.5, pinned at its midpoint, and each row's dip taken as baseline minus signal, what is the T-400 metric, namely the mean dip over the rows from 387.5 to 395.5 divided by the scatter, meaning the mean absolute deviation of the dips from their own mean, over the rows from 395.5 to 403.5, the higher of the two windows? 1.9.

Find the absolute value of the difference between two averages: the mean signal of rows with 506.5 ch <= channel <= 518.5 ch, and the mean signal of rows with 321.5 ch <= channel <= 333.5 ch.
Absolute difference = 1.6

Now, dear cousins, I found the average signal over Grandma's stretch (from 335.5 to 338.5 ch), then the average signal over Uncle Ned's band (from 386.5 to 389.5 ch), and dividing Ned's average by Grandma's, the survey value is 1.06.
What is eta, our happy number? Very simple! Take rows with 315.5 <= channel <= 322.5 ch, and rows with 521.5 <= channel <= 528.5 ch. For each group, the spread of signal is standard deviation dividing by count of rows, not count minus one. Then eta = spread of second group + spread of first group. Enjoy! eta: 0.42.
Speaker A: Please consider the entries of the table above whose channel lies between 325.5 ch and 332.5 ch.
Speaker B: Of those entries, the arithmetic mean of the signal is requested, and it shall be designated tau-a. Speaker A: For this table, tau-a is 9.4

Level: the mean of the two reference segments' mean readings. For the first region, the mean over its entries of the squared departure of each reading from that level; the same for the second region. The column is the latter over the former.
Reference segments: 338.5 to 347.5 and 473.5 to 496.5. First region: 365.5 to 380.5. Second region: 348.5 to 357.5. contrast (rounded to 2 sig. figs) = 1.0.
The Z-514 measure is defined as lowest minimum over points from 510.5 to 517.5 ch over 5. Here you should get 2.16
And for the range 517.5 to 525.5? 2.28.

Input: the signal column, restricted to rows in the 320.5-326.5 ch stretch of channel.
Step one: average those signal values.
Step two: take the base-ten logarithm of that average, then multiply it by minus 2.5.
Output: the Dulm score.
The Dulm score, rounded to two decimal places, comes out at -2.54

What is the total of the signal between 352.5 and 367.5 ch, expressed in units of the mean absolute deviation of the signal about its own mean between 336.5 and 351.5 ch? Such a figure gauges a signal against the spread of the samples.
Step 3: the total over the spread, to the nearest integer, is 1334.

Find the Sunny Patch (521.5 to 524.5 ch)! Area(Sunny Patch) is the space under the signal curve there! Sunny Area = 36.3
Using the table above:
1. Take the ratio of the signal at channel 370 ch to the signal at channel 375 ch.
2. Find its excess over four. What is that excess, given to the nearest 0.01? -2.98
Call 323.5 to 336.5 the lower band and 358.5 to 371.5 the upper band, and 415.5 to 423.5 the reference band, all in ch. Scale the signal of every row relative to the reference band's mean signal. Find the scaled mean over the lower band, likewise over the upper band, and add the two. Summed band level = 1.95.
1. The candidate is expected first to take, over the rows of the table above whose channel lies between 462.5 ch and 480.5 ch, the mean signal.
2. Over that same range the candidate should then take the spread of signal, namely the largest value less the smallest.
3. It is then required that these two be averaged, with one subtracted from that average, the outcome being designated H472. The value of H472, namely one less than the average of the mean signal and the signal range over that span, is 5.3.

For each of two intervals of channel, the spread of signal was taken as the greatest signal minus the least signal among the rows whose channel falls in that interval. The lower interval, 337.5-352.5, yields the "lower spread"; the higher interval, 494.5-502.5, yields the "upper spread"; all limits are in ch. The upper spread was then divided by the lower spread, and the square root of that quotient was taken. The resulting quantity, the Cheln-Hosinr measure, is 1.54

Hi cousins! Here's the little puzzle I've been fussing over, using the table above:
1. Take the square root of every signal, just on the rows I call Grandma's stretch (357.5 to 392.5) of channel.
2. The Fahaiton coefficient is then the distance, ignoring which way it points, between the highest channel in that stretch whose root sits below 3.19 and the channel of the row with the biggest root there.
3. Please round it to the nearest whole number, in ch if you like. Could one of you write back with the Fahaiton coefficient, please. 24 ch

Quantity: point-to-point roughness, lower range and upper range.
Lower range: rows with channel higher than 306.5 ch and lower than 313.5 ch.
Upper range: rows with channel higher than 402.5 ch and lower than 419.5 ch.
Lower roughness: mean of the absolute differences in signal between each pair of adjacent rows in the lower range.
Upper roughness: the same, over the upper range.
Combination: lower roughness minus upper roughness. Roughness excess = 0.03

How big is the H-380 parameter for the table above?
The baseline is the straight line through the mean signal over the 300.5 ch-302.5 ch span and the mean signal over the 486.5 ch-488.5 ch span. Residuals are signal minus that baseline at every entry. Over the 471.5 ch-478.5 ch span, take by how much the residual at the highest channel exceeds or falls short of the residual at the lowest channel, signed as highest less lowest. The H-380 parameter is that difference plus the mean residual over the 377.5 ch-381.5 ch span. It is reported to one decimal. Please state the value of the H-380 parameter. -2.0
